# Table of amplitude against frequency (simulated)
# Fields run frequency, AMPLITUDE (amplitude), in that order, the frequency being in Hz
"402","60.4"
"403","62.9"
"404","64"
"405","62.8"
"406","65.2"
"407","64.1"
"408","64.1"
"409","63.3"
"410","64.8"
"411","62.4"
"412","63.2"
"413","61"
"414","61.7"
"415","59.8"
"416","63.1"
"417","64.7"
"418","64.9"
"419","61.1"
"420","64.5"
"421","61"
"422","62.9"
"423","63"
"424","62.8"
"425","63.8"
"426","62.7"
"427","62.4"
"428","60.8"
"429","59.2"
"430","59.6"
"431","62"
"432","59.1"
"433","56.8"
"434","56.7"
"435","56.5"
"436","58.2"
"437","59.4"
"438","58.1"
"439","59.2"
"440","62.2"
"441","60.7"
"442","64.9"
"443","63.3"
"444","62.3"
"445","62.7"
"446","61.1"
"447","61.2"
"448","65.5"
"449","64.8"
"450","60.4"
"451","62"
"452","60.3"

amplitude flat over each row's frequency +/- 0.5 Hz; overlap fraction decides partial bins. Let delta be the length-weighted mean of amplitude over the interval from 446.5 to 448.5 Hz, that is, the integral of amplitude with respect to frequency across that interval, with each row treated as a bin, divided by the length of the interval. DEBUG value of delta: 63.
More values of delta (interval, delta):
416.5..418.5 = 65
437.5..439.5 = 59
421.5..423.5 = 63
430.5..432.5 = 61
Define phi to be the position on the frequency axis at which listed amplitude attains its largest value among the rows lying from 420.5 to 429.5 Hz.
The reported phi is 425 Hz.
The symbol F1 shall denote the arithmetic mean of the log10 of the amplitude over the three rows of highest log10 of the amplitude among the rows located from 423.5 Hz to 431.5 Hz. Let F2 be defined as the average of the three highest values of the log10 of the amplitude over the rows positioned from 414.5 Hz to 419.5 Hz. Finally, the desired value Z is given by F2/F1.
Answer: 1.004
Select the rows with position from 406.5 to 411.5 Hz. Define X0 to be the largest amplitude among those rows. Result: 64.8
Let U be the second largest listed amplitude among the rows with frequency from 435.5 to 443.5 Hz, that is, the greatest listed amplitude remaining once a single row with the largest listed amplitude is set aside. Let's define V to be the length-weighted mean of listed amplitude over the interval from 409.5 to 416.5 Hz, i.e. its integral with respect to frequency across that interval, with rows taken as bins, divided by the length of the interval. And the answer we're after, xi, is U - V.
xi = 1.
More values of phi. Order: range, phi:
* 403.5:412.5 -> 406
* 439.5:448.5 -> 448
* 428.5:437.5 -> 431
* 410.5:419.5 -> 418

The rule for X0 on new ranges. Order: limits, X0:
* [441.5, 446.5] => 64.9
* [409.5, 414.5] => 64.8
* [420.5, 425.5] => 63.8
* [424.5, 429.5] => 63.8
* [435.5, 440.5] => 62.2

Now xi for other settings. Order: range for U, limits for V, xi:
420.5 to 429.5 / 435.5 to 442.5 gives 3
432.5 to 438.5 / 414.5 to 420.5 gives -5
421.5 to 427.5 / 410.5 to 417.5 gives 1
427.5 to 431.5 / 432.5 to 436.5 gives 4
